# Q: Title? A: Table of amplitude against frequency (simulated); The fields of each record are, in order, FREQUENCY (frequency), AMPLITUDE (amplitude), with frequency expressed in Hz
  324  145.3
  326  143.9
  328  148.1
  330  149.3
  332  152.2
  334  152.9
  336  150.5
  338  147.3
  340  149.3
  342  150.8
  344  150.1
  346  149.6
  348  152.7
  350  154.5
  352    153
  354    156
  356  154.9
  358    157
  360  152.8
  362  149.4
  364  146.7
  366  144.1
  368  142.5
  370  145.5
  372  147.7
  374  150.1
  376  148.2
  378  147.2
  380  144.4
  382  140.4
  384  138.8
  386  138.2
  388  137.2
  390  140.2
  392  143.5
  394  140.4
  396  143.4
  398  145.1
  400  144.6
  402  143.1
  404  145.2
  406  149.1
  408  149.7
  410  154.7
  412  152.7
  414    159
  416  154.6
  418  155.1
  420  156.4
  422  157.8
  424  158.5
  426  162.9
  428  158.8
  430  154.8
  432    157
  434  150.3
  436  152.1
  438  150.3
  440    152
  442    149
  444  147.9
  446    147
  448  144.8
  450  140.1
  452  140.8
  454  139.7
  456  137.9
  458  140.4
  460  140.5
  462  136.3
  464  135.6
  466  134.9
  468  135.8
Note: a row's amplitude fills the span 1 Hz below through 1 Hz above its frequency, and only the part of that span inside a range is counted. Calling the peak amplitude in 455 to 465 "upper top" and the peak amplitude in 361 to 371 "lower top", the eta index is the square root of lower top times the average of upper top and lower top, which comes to 147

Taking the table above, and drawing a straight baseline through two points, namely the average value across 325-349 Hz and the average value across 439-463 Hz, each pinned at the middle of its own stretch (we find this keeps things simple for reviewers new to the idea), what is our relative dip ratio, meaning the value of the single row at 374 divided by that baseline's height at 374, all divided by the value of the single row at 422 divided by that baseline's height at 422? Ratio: 0.93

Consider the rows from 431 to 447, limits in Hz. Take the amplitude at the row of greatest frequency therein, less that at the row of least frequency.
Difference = -10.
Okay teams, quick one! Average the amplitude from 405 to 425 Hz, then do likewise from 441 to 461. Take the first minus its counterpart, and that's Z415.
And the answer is 12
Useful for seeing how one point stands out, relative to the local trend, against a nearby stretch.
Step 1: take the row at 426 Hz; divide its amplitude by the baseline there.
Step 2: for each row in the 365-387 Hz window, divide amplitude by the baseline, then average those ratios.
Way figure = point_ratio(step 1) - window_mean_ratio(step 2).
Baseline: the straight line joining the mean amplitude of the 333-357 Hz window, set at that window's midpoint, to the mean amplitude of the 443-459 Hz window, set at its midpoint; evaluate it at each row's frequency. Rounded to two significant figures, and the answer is 0.16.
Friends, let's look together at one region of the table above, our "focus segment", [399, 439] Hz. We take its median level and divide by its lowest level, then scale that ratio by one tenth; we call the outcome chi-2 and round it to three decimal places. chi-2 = 0.108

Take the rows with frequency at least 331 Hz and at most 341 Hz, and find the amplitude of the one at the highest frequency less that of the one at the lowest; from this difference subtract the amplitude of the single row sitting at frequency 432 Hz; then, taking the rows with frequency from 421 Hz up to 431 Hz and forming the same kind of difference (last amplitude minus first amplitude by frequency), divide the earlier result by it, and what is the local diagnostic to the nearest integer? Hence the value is 53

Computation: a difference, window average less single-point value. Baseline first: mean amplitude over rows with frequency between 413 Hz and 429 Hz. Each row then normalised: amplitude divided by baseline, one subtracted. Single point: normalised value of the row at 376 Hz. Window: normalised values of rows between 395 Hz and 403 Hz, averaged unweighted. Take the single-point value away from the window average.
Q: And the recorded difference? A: -0.026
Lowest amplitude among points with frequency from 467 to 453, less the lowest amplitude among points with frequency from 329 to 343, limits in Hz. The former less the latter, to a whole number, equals -12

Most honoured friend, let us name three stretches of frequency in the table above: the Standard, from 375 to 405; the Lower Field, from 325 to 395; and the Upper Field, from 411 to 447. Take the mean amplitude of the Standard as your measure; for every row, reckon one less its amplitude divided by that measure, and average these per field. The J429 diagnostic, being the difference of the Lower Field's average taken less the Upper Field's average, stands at 0.05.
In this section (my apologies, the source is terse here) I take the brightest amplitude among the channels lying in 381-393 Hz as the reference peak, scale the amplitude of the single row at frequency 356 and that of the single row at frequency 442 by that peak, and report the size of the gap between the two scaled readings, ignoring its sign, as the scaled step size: 0.04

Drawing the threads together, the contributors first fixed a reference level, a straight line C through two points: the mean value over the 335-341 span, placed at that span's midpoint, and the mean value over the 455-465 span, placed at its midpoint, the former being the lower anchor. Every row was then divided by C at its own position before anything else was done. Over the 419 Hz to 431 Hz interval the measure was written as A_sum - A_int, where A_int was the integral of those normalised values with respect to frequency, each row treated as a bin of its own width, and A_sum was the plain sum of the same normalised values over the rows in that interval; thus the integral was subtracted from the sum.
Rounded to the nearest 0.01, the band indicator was -6.72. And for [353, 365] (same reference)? -6.23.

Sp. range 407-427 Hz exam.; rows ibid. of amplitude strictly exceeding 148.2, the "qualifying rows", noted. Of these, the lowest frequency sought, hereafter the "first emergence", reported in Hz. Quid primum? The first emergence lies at 408 Hz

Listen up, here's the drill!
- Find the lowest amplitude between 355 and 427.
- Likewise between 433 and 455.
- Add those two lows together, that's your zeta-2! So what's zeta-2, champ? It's 277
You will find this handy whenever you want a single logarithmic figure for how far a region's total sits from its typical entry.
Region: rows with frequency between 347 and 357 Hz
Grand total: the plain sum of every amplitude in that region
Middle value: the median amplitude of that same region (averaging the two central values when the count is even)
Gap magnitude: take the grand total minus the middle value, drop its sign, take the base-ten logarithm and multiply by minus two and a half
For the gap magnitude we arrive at -6.98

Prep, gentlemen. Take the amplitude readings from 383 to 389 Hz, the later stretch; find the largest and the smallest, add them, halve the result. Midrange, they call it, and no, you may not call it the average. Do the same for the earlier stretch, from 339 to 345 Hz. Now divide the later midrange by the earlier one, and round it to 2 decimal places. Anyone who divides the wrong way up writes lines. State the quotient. 0.92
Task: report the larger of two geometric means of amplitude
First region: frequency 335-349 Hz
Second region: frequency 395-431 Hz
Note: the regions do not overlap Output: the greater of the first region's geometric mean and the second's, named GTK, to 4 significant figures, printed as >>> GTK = 152.4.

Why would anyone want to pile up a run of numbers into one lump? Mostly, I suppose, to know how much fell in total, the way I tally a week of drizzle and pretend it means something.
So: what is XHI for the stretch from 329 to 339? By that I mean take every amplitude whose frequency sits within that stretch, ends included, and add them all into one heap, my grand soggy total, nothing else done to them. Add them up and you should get 752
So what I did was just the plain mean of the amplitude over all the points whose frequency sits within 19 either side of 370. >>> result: 147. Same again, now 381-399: 141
